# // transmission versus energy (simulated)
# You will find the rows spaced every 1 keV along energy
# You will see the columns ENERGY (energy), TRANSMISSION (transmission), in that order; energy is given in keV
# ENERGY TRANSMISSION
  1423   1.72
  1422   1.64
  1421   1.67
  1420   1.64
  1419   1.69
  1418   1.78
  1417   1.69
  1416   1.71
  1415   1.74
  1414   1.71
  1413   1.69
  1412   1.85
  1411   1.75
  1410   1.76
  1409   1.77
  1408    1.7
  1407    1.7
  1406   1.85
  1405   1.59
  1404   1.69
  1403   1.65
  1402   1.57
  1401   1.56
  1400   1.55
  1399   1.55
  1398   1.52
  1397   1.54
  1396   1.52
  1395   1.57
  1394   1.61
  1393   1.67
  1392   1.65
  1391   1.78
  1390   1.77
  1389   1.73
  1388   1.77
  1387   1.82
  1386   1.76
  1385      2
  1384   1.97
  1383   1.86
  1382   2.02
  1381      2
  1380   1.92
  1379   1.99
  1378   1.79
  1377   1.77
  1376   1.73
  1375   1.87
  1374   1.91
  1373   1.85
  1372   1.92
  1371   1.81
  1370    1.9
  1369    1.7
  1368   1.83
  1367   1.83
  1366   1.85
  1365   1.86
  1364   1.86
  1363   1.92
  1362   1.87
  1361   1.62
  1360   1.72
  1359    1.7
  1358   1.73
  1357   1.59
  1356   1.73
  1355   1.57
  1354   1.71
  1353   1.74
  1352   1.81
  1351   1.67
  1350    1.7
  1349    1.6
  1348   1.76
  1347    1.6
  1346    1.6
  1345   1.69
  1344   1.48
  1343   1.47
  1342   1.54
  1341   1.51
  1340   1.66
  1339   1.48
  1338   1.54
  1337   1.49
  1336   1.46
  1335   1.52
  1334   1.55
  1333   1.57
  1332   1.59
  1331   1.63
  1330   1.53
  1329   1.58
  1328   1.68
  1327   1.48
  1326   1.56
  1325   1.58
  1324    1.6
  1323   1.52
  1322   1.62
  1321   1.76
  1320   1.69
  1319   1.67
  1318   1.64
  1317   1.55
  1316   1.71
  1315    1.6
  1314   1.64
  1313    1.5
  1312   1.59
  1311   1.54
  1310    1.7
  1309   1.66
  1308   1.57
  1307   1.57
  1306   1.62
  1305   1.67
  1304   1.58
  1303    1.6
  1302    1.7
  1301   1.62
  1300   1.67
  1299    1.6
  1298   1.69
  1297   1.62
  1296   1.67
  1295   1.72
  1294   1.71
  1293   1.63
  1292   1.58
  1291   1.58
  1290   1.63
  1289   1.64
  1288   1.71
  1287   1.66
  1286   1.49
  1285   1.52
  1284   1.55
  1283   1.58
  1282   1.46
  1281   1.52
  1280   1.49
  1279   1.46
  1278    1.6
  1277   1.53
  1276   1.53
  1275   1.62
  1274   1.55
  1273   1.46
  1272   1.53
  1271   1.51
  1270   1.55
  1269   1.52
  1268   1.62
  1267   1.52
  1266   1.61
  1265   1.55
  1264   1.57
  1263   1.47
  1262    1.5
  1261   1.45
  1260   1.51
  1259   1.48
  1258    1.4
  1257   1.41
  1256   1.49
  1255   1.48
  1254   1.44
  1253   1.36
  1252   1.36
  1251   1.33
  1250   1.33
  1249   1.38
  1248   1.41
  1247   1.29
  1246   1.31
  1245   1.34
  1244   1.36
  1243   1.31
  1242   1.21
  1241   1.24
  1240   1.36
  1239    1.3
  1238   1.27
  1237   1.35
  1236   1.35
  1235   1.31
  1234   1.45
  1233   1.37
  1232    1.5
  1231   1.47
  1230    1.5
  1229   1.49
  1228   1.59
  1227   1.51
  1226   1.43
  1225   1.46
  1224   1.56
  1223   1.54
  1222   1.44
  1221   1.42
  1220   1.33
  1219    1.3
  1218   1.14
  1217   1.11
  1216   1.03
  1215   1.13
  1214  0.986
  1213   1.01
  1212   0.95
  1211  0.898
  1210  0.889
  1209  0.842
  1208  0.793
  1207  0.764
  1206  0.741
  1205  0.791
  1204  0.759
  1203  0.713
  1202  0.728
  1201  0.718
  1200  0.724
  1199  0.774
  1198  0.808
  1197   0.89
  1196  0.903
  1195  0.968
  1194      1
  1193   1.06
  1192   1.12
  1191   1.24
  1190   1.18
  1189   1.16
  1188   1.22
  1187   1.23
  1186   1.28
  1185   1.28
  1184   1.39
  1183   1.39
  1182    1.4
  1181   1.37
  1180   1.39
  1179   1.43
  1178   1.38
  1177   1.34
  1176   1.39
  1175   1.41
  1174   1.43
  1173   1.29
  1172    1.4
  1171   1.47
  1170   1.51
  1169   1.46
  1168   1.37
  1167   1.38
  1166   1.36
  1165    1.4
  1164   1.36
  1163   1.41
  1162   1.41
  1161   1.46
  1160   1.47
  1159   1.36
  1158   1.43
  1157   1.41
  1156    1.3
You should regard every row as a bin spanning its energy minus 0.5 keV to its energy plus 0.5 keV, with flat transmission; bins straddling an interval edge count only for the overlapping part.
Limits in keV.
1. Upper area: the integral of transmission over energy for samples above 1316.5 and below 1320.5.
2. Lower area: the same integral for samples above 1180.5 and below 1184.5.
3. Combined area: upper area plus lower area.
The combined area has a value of 12.1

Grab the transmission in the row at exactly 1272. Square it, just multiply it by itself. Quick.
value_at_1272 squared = 2.3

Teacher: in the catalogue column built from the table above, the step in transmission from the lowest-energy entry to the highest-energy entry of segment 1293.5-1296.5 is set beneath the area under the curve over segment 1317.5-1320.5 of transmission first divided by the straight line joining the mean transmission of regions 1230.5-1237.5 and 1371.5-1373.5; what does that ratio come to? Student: -74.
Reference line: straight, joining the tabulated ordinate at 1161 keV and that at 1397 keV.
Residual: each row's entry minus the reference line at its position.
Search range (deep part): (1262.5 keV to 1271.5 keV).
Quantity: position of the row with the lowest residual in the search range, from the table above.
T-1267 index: 1263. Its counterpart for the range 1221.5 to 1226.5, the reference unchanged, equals 1226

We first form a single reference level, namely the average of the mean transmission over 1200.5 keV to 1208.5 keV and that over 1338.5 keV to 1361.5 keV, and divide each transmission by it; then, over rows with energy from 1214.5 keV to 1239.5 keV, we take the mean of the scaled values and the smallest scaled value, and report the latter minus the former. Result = -0.29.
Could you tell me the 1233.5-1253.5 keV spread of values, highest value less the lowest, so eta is 0.24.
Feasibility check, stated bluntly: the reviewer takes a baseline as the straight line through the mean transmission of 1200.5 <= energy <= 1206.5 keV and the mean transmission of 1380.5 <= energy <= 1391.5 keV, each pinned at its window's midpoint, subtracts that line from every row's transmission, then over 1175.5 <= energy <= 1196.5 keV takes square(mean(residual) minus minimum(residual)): 0.16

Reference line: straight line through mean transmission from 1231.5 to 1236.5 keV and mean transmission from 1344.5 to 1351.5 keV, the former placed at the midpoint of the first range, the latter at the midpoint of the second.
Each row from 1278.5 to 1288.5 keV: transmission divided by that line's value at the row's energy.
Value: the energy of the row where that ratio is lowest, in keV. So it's 1282 keV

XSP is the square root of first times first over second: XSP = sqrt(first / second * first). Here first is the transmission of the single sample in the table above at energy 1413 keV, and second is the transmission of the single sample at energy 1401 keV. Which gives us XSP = 1.35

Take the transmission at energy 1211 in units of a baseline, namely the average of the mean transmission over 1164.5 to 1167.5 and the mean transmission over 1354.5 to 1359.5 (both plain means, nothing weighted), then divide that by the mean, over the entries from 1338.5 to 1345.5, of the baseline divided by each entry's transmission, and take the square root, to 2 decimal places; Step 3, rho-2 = 0.77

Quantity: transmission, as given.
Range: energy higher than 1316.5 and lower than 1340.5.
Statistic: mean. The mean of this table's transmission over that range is 1.58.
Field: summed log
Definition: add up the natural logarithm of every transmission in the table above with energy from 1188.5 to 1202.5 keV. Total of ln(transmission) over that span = -1.0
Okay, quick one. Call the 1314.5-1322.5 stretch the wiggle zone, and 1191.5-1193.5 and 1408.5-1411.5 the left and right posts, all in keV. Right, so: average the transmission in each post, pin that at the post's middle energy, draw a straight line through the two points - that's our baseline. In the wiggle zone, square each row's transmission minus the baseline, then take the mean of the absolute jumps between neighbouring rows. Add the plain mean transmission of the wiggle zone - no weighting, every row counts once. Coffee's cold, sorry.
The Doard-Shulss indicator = 1.69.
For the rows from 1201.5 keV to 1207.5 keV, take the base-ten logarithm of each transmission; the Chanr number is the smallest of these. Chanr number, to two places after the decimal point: -0.15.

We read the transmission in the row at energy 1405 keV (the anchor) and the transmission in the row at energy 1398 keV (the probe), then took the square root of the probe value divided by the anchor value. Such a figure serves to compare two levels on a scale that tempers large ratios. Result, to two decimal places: 0.98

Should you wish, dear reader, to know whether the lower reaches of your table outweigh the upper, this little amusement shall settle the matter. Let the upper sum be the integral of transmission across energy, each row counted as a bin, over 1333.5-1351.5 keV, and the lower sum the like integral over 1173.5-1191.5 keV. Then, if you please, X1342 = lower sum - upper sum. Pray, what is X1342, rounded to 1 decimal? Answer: -4.4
